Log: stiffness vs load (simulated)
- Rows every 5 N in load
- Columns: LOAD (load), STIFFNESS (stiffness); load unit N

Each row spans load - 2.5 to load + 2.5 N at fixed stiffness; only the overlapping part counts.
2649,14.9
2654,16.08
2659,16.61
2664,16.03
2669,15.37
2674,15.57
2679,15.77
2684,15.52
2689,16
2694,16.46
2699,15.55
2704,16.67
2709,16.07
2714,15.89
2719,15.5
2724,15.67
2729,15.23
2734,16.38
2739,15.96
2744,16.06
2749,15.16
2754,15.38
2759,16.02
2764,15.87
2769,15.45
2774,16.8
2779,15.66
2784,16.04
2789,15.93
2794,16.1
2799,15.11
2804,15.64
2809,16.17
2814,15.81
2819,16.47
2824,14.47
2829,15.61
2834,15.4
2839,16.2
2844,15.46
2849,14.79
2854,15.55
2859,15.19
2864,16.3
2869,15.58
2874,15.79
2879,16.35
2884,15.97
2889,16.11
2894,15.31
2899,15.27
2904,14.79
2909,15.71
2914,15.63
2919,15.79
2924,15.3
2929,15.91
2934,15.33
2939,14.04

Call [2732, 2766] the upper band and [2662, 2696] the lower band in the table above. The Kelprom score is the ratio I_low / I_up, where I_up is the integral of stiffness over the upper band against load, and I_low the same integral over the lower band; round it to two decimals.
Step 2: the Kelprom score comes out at 1.00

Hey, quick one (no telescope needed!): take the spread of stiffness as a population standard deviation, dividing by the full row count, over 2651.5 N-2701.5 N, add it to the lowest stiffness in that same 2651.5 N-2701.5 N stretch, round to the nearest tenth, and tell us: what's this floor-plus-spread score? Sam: 15.8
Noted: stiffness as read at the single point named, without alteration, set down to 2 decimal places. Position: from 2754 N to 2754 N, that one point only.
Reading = 15.38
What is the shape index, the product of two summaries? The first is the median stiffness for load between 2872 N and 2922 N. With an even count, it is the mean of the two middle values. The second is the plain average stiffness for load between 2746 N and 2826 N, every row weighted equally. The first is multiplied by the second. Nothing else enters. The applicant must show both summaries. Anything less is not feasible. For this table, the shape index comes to 248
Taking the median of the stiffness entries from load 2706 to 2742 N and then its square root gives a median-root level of 3.99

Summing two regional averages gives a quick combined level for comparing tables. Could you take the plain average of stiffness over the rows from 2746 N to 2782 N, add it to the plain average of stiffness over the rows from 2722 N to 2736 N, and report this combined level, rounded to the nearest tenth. 31.5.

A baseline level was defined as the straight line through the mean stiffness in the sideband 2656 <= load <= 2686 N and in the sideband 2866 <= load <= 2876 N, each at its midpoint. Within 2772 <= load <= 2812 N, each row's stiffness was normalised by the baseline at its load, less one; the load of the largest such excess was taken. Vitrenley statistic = 2774 N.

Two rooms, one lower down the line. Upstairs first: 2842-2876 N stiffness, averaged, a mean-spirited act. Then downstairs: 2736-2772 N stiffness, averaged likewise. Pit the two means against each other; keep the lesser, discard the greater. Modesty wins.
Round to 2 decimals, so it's 15.52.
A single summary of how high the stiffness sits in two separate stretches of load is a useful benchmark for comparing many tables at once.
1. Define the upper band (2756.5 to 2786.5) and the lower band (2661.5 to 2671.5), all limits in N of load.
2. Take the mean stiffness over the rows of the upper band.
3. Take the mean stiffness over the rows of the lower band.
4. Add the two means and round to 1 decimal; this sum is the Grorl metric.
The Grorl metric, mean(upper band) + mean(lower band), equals 31.7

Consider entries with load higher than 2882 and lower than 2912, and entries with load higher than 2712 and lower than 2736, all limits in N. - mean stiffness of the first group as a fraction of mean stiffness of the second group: 0.99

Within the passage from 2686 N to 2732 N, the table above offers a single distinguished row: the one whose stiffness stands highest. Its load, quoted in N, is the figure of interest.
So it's 2704 N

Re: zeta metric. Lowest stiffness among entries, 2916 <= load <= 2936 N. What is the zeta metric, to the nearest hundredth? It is 15.30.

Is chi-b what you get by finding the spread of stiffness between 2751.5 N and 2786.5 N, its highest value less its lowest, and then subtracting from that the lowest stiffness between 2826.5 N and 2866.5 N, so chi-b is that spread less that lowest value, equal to -13.4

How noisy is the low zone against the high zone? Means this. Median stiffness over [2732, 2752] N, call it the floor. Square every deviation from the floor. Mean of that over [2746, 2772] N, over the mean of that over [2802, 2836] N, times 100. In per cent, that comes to 61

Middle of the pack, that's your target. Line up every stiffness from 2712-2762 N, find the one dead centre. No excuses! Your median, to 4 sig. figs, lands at 15.78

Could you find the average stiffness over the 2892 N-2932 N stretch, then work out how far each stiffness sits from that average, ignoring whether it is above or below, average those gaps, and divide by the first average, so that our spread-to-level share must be 0.019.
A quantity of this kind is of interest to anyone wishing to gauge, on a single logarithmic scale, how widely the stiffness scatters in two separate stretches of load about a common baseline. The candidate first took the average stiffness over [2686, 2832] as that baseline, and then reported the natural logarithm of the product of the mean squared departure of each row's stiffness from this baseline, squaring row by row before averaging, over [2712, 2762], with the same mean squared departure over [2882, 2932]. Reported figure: -3.4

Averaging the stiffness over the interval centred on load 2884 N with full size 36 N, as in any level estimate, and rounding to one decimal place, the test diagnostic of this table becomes 15.8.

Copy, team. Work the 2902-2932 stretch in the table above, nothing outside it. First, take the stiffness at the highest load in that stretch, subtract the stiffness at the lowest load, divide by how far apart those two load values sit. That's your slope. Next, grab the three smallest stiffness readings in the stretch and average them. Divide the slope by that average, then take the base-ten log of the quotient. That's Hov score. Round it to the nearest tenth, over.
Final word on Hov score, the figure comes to -2.5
